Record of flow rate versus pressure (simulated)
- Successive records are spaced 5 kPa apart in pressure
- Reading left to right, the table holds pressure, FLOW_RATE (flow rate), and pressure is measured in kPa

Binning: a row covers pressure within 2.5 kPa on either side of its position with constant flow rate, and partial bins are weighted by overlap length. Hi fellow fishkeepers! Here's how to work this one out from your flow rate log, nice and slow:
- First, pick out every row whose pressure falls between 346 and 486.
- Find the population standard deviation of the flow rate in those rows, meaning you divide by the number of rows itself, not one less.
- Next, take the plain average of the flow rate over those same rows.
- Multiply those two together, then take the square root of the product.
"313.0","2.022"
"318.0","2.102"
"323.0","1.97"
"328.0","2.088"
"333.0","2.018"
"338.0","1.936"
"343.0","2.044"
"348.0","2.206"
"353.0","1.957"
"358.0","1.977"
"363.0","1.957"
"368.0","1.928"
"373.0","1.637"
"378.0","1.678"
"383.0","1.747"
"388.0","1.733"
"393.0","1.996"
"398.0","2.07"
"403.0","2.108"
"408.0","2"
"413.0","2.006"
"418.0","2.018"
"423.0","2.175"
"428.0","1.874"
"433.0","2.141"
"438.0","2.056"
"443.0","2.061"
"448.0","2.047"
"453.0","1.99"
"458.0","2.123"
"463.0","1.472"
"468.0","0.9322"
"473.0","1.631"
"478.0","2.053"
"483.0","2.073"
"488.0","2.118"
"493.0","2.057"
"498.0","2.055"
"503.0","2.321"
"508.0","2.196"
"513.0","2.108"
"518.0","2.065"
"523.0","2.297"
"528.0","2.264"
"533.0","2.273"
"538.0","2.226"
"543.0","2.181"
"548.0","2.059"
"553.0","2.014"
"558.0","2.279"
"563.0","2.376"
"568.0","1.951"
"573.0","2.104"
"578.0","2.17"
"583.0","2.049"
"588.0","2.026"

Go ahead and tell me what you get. 0.71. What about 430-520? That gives 0.79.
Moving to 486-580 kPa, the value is 0.50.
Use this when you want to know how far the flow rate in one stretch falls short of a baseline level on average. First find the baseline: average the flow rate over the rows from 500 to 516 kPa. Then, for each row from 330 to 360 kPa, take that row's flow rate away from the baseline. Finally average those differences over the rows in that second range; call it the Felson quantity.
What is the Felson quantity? 0.2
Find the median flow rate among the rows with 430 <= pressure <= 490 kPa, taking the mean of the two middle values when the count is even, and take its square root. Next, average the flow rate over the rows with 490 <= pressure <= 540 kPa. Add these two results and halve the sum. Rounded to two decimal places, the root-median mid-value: 1.81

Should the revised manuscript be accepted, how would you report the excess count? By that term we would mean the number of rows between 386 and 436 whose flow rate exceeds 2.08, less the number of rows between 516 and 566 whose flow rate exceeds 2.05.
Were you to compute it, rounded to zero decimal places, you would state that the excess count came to -6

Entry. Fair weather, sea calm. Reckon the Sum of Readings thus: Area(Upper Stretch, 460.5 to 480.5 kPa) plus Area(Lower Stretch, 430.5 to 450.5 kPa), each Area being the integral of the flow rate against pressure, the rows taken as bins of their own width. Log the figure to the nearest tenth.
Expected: 72.0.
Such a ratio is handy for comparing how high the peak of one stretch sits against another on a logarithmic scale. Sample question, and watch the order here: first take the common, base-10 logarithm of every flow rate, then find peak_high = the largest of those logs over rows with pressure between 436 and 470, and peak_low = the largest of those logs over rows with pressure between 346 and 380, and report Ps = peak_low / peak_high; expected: 1.05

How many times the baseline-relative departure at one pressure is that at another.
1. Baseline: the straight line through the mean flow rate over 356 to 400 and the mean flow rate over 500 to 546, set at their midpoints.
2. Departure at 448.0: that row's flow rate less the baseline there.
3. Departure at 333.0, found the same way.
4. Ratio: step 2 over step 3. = 0.1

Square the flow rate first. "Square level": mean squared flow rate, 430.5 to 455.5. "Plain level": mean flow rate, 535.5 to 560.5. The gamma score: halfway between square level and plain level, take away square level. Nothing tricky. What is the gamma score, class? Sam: -1.05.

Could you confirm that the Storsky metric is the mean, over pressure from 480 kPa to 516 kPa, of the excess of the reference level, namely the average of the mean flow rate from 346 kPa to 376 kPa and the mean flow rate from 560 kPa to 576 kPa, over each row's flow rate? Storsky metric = -0.09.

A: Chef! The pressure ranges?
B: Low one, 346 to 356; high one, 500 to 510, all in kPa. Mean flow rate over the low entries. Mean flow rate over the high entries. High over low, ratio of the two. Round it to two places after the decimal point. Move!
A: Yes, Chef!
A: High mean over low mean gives 1.09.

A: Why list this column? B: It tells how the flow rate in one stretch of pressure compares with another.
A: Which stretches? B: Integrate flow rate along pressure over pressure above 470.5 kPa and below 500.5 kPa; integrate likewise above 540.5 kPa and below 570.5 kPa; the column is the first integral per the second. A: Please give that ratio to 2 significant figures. 0.93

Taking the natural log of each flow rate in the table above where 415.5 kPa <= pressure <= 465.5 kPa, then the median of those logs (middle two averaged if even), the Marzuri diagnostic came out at 0.719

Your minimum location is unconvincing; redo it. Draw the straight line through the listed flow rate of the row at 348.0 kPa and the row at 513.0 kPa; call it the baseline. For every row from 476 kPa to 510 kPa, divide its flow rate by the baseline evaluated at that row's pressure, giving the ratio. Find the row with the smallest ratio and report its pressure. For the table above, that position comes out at 478.0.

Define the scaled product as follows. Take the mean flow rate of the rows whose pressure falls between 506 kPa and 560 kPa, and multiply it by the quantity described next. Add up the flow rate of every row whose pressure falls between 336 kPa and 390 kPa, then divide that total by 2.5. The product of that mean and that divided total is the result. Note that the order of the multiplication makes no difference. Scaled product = 18.1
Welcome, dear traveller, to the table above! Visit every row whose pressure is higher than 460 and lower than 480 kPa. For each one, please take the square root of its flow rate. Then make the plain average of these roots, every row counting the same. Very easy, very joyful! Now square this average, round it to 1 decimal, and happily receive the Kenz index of 1.5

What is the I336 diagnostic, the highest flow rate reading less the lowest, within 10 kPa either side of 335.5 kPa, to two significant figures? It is 0.15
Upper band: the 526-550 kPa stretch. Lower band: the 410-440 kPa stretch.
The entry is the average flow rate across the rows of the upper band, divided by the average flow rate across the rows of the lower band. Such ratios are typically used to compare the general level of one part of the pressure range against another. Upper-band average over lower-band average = 1.08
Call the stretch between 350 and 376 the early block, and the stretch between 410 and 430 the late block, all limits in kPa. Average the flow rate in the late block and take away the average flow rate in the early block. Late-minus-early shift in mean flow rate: 0.13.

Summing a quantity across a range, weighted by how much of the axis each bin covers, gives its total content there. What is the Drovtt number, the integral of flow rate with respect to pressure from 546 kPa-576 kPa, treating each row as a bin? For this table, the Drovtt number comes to 64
